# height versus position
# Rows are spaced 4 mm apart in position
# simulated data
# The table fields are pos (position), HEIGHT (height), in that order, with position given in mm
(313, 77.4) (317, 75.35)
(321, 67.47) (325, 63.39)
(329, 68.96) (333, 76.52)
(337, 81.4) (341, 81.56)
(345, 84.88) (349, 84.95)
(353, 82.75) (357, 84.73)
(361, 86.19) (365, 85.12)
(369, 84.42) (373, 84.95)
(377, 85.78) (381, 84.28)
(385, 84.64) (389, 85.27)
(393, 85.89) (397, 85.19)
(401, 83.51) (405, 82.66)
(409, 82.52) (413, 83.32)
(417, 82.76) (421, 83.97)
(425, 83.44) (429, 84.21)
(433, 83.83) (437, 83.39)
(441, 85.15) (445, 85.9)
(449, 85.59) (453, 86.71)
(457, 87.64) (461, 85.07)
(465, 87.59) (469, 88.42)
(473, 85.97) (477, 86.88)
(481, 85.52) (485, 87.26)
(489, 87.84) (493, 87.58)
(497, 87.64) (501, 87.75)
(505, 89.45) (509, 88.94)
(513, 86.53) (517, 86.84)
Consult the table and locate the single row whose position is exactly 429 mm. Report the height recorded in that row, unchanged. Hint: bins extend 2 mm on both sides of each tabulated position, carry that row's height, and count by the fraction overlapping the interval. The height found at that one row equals 84.21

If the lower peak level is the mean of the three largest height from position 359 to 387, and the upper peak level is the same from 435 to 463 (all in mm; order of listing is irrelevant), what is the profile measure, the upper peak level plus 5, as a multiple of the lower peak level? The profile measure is 1.071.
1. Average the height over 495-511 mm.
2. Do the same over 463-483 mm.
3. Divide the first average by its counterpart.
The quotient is 1.02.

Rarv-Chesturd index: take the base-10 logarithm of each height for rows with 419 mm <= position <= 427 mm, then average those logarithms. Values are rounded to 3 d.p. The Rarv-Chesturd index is 1.923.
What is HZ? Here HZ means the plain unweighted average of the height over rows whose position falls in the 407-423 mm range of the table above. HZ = 83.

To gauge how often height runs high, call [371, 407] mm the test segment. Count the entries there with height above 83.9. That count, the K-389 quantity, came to 7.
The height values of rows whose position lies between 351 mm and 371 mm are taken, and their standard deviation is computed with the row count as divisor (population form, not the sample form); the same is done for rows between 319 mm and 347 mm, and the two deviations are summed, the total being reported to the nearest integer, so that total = 9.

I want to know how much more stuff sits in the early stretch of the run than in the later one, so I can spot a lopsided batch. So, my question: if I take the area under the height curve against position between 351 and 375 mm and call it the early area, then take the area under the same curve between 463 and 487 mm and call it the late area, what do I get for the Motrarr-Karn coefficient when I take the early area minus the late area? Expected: -54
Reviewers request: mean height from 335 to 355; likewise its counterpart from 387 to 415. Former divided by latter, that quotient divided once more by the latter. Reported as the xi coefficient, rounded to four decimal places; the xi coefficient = 0.0118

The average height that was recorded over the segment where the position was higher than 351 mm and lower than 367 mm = 84.7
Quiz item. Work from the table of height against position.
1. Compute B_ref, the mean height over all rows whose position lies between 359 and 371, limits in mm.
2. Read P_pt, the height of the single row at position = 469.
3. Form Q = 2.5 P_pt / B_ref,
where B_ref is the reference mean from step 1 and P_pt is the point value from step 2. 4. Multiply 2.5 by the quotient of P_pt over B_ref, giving 2.59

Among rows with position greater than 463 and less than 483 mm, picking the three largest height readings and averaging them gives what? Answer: 88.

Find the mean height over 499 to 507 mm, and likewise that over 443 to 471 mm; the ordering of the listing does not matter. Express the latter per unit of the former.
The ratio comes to 0.979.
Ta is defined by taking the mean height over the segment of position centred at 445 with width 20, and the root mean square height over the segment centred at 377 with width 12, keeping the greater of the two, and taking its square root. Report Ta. 9.24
